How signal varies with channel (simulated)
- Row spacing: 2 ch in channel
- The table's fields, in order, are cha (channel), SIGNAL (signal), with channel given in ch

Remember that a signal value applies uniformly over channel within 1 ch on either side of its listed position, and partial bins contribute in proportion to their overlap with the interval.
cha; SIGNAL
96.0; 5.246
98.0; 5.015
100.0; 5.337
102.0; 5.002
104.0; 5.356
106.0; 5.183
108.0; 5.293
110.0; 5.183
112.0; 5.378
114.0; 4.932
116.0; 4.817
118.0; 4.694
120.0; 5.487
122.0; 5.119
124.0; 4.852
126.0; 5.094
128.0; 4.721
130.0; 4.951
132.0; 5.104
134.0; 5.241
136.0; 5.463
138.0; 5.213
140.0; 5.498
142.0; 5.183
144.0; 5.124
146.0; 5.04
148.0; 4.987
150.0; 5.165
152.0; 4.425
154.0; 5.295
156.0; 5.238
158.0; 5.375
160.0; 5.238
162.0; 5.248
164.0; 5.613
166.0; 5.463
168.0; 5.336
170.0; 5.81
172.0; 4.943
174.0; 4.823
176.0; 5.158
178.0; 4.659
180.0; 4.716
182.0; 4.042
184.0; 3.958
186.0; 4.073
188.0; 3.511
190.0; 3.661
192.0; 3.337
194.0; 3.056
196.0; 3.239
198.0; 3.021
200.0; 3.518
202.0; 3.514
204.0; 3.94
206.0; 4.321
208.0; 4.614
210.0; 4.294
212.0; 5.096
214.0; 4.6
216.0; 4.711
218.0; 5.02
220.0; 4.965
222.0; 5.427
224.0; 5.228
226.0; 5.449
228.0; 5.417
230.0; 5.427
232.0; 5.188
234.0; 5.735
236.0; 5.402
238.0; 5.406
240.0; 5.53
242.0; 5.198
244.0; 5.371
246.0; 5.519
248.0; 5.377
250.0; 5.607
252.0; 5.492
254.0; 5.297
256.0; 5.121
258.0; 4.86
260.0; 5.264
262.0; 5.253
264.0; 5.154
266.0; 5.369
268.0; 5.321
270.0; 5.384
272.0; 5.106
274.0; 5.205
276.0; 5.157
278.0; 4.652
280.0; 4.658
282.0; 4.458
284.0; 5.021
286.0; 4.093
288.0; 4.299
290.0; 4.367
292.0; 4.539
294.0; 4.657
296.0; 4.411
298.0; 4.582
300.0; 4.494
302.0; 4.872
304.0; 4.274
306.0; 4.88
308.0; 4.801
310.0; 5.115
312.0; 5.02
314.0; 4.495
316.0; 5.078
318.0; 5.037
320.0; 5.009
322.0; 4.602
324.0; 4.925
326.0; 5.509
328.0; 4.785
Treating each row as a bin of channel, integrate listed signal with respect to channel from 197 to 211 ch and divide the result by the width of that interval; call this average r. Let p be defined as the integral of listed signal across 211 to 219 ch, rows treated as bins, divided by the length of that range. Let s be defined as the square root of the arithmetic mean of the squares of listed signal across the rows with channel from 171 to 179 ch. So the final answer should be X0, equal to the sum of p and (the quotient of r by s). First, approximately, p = 4.86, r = 3.89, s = 4.90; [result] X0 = 5.7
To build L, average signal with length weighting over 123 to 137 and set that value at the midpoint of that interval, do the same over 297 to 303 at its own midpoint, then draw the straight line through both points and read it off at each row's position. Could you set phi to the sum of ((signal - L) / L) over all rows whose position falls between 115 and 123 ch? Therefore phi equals -0.05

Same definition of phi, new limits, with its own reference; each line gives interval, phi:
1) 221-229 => 0.45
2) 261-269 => 0.46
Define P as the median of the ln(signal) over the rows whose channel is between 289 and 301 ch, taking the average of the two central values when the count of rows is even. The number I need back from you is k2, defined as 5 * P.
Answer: 7.5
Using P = 1.51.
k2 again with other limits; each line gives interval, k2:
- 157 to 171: 8.4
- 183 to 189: 6.9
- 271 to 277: 8.2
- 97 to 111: 8.2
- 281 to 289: 7.4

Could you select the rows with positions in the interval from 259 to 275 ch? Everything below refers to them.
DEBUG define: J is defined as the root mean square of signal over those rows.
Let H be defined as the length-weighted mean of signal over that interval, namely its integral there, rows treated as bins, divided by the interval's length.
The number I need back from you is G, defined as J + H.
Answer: 10.5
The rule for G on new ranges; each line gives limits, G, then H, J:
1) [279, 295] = 9.0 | 4.5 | 4.5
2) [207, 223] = 9.7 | 4.8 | 4.9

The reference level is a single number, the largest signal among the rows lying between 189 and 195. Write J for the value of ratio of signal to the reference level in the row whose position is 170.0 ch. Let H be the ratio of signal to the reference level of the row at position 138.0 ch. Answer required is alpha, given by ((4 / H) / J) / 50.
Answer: 0.035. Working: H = 1.42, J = 1.59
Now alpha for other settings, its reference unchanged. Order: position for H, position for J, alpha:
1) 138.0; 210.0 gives 0.048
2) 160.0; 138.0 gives 0.039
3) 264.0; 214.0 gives 0.045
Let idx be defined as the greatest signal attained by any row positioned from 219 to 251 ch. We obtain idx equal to 5.735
